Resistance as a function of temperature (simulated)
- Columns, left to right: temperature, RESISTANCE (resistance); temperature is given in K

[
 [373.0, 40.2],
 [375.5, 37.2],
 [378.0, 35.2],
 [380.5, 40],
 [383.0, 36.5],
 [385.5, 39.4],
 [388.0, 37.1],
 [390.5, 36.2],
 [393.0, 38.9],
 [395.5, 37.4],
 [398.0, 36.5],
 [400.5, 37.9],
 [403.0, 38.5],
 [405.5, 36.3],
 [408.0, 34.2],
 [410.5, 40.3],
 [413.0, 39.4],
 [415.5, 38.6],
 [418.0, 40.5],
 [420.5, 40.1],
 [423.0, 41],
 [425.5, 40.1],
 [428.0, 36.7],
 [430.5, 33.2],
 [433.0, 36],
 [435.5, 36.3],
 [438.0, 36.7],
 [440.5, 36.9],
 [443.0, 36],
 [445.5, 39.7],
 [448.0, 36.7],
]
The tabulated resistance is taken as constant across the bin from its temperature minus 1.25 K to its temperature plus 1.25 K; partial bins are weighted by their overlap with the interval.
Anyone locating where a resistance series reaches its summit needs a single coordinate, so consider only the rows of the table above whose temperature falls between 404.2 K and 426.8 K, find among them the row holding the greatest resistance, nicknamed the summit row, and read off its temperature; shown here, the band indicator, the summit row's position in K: 423.0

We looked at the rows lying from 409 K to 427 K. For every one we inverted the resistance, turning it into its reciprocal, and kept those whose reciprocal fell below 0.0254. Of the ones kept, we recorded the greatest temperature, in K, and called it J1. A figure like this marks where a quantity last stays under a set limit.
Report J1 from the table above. 425.5 K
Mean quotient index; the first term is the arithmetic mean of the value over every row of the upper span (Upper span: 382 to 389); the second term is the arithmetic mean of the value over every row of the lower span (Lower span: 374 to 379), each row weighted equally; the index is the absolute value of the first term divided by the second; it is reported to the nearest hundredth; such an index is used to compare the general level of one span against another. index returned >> 1.04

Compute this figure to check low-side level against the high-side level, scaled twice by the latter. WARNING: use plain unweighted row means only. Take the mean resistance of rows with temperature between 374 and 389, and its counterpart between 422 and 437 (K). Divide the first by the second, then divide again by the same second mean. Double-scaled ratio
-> 0.027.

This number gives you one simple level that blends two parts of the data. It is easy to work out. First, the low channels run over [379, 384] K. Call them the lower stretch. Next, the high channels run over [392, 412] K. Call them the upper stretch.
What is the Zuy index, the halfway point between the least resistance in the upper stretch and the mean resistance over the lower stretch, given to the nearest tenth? 36.2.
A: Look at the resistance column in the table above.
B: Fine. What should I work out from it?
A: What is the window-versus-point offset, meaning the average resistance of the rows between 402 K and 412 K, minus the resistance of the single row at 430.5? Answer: 4.1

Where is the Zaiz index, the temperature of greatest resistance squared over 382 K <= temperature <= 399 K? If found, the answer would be 385.5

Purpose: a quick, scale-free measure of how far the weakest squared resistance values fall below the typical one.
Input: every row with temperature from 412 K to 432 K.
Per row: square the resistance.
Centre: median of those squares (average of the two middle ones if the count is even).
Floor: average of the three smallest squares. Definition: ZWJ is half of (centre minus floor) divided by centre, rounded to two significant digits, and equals 0.085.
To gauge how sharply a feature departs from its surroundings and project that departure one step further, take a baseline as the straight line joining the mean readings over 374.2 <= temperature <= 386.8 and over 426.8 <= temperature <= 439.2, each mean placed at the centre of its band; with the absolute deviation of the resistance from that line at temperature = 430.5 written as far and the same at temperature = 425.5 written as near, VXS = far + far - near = 1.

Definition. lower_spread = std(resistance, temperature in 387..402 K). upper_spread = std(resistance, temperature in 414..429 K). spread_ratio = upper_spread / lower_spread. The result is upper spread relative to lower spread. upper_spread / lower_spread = 1.6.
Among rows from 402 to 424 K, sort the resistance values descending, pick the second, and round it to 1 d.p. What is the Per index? 40.5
